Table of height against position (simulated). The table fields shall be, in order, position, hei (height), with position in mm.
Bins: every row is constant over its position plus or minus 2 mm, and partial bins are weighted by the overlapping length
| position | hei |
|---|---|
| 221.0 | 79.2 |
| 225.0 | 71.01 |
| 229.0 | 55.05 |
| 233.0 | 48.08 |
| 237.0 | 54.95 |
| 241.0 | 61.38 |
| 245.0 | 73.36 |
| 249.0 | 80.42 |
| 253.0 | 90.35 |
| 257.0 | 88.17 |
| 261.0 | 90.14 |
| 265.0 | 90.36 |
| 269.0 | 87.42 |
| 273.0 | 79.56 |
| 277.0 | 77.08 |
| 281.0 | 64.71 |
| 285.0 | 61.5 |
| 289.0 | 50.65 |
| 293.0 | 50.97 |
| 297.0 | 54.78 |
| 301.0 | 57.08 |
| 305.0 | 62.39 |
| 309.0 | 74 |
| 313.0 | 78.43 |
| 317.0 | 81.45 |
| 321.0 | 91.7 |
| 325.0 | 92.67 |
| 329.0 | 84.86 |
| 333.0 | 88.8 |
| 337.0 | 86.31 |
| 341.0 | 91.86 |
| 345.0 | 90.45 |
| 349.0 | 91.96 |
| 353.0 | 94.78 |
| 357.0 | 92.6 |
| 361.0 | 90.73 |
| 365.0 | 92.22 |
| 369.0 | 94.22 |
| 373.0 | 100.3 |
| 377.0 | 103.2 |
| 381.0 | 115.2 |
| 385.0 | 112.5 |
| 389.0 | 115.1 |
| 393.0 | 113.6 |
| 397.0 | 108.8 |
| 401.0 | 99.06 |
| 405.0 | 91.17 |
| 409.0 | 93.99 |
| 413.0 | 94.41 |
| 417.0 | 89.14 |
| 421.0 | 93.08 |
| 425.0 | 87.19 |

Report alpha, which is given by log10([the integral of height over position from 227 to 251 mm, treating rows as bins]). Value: 3.17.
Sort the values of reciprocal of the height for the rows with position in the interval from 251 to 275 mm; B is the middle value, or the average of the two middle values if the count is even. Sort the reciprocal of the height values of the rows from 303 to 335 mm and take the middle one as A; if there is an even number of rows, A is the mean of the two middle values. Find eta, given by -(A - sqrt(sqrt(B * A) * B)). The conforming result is -0.001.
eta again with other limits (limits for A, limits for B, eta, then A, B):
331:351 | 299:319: 0.002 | 0.0111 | 0.014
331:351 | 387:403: -0.002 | 0.0111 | 0.009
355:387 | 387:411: 0.000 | 0.0103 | 0.010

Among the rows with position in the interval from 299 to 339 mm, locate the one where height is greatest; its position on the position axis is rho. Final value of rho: 325.0 mm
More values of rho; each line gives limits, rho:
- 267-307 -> 269.0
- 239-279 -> 265.0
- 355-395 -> 381.0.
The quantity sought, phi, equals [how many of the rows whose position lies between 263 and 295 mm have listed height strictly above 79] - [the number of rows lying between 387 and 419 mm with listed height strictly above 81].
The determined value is -5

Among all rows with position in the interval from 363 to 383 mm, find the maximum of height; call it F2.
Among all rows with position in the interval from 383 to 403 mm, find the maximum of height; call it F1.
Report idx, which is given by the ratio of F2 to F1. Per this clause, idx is 1.00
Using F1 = 115.1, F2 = 115.2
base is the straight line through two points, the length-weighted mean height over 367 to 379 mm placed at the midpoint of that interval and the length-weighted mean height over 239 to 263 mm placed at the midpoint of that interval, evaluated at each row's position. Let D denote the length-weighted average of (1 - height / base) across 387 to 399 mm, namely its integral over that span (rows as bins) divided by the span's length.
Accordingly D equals -0.10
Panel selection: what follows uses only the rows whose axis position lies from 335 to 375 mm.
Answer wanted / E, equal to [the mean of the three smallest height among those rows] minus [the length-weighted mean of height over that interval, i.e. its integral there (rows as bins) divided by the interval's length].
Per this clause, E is -3.4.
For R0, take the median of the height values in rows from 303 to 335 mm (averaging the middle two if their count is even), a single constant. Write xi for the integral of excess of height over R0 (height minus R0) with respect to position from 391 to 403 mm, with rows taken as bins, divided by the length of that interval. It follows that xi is 24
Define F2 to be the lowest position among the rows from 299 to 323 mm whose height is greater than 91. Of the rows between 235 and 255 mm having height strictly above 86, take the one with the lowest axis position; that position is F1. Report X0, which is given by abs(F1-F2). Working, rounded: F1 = 253.0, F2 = 321.0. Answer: 68 mm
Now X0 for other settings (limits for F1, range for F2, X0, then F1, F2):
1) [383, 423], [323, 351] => 60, 385.0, 325.0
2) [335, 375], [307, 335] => 16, 337.0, 321.0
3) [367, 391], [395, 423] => 28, 369.0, 397.0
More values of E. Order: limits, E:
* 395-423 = -4.5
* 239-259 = -7.0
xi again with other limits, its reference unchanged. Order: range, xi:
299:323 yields -9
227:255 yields -17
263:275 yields 3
